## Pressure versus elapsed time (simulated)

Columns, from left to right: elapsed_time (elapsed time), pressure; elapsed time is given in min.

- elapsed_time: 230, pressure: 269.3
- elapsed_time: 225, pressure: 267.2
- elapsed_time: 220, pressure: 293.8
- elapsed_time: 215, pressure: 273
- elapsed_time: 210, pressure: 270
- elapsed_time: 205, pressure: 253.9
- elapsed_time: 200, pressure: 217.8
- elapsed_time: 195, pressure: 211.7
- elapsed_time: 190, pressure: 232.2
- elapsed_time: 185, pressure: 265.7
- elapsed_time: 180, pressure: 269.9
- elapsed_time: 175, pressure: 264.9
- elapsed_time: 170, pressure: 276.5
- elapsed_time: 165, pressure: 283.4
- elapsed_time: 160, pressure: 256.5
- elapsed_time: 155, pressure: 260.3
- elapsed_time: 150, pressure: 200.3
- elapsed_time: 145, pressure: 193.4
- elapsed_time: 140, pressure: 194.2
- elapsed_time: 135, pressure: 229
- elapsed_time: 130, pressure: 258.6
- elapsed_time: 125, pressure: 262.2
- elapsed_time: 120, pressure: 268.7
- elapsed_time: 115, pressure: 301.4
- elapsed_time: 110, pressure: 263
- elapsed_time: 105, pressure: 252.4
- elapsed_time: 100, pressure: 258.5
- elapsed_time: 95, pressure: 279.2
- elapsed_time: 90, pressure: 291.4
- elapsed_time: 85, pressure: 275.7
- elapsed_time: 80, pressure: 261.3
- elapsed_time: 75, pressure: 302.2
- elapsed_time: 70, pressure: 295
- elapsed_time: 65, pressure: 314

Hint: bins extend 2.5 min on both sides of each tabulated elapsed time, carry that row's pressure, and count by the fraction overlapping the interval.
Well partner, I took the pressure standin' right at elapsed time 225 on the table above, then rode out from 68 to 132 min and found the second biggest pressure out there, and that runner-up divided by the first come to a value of 1.13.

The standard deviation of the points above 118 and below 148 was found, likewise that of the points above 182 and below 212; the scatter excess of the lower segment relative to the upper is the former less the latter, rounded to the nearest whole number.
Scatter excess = 9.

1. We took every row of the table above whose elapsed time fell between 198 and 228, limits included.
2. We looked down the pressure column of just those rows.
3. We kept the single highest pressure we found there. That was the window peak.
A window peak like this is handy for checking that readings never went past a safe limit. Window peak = 293.8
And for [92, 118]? 301.4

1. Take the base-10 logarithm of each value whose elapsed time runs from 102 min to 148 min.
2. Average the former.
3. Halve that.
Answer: 1.19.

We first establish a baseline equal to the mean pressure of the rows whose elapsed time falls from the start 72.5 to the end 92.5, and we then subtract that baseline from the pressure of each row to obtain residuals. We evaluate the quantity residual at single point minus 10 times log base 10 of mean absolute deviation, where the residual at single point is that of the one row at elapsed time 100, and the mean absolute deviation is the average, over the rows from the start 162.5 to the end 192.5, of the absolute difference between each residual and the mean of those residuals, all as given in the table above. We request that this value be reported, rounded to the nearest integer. -35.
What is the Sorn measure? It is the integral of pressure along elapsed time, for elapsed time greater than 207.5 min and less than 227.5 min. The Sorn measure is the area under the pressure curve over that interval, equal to 5520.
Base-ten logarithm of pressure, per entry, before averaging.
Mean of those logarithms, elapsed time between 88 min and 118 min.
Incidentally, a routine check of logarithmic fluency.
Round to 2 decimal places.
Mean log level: 2.44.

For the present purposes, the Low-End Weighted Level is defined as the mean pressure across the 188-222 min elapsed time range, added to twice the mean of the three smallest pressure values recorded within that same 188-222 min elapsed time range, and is 691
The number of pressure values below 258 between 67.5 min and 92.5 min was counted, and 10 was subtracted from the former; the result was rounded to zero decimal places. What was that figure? -10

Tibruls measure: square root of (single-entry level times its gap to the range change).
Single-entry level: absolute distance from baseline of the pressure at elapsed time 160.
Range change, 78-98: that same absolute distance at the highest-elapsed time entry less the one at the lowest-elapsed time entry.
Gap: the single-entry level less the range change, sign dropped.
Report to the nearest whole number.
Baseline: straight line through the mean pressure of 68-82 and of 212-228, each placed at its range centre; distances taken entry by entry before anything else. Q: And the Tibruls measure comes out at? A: 33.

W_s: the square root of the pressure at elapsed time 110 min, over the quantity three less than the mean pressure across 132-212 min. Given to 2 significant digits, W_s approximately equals 0.068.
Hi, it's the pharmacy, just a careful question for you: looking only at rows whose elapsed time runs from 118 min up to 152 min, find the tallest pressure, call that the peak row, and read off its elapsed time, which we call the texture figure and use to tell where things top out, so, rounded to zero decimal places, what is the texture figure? 120 min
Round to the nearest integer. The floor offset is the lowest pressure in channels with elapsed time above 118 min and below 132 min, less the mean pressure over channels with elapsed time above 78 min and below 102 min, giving -15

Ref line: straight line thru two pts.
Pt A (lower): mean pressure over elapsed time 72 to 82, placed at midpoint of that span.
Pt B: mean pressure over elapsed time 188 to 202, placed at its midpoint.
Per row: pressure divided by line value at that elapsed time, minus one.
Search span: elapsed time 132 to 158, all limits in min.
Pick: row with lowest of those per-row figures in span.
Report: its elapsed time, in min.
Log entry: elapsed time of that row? 140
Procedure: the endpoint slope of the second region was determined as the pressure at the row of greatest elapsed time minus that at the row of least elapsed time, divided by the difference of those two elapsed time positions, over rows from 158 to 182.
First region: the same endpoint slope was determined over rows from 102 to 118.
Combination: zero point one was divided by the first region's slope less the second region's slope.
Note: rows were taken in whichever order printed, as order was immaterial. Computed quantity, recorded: 0.02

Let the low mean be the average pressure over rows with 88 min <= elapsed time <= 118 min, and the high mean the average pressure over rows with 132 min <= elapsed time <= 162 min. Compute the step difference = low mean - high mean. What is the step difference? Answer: 52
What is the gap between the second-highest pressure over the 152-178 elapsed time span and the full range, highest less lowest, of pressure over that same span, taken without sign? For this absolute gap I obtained 250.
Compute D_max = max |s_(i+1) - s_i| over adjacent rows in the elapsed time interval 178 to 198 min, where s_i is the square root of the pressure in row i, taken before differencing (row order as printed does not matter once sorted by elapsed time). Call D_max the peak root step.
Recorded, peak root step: 1.1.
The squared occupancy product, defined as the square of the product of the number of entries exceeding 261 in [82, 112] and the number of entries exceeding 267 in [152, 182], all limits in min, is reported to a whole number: 144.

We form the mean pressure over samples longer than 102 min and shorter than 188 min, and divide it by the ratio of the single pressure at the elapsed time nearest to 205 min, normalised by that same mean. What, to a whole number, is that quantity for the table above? 252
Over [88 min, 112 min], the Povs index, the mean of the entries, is 269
